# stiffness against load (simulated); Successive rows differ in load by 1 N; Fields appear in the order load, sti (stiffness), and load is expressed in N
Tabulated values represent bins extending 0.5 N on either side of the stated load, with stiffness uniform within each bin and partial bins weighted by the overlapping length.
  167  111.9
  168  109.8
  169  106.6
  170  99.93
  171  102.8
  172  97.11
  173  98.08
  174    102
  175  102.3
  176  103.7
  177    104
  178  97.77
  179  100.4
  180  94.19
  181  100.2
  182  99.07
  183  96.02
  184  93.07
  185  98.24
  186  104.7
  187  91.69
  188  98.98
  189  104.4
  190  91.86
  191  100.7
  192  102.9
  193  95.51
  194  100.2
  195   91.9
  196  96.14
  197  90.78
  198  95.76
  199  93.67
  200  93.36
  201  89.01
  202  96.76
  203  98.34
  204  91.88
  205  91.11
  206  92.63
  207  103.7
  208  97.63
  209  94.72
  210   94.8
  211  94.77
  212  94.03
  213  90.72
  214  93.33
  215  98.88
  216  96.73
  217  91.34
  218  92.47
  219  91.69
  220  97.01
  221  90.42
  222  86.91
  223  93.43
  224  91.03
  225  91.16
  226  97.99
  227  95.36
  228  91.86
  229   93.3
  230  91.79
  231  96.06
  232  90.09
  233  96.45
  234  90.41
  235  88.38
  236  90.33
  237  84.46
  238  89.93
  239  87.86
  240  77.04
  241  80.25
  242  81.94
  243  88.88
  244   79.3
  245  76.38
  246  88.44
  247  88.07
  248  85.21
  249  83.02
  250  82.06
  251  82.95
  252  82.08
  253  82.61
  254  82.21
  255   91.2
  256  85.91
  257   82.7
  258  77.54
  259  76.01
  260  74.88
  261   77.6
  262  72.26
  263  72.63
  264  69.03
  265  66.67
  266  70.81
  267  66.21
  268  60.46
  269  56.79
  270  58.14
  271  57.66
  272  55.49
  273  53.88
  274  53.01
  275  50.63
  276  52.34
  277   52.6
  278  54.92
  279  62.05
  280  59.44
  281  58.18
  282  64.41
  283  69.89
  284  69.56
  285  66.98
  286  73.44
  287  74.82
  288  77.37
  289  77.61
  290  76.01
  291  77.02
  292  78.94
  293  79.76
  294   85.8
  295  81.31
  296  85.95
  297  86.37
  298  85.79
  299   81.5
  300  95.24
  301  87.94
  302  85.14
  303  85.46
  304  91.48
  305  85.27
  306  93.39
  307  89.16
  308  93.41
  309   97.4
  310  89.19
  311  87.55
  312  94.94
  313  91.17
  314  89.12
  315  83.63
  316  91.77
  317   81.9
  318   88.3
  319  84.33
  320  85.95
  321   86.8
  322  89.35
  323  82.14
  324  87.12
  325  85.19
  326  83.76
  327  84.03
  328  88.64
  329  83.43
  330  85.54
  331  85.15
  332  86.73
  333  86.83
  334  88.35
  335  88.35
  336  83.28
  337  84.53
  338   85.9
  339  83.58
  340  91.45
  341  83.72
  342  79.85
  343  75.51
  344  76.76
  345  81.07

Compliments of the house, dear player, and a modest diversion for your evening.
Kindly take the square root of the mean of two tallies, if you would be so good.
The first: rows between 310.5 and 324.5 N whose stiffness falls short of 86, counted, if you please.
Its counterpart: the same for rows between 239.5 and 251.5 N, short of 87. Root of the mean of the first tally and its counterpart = 2.6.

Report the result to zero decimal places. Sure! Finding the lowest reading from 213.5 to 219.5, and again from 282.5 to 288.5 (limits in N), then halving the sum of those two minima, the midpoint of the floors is 79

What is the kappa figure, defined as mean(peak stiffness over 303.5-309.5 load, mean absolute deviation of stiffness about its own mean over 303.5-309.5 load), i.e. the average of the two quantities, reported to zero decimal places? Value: 50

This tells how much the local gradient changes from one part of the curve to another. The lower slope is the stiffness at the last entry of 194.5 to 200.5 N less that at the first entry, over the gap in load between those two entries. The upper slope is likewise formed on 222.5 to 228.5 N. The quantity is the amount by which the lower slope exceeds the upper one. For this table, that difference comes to 0.6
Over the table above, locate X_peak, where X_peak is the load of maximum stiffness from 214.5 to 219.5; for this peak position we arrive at 215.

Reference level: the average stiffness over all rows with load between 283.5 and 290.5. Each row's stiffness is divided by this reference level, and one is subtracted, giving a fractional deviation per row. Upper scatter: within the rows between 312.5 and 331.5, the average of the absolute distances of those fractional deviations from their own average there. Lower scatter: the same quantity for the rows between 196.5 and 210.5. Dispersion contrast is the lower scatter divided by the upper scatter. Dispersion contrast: 1.17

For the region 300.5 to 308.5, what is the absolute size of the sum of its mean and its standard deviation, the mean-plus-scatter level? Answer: 92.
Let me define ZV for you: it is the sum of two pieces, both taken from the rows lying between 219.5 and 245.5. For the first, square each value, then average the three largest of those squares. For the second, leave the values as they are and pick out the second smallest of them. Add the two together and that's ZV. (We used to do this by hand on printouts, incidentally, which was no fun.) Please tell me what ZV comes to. 9516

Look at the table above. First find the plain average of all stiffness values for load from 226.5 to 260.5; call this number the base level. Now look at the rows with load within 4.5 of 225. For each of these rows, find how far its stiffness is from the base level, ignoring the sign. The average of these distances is 6.7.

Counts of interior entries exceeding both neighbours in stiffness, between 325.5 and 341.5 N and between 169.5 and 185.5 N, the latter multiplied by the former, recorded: 16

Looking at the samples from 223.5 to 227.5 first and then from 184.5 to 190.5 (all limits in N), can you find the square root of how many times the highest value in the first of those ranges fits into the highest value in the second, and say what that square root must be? 1.03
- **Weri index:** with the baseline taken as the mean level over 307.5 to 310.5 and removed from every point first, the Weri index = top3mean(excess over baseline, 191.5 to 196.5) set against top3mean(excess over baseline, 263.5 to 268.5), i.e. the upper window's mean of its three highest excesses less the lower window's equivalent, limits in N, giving -31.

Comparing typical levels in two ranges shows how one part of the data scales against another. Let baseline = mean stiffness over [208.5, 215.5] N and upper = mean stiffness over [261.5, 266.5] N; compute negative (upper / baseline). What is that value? -0.74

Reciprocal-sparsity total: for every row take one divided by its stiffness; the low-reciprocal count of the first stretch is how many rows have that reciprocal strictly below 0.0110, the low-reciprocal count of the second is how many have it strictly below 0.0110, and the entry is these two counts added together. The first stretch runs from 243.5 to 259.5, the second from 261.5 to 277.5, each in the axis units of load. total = 1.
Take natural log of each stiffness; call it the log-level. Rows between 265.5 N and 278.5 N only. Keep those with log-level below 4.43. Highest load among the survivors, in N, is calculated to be 278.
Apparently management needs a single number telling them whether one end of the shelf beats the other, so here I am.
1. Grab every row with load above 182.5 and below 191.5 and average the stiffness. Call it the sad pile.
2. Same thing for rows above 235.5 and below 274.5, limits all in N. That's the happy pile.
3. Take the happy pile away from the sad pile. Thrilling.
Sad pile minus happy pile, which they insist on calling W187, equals 22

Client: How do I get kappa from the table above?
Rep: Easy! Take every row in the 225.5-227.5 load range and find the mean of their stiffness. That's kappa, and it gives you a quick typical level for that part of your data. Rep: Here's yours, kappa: 97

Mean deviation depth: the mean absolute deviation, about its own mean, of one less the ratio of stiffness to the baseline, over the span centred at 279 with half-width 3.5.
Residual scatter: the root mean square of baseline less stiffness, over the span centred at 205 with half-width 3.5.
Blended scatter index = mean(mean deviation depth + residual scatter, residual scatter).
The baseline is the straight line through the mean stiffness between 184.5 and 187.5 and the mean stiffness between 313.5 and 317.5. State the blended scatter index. 4.2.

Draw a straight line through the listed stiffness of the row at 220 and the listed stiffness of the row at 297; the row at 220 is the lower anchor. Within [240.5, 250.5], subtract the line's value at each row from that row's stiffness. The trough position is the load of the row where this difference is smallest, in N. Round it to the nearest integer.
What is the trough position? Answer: 245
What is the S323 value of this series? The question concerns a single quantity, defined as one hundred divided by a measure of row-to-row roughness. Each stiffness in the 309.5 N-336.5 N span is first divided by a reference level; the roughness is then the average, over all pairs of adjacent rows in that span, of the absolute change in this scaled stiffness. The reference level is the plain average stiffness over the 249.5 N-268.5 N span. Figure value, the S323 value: 2210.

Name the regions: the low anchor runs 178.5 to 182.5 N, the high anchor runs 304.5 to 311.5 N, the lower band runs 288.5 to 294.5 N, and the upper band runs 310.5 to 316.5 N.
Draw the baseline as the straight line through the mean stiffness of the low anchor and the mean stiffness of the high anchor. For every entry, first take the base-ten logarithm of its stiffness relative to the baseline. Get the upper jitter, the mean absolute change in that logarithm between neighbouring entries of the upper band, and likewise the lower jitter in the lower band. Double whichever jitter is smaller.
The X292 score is 0.025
